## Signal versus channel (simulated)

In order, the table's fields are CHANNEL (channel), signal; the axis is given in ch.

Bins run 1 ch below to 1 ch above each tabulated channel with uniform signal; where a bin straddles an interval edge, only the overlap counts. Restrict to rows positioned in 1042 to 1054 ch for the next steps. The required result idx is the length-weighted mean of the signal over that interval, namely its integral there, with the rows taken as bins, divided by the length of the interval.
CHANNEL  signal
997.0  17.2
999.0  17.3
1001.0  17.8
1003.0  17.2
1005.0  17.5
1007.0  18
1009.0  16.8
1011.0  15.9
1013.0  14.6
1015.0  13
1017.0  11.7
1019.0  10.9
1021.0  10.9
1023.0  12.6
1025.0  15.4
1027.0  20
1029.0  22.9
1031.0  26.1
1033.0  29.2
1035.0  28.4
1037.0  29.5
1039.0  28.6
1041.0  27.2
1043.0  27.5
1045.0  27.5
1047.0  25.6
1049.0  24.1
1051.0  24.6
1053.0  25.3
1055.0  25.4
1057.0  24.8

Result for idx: 26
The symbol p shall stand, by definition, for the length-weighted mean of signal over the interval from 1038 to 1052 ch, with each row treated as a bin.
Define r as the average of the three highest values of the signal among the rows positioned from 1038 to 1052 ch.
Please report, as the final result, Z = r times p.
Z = 737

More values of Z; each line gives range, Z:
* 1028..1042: 798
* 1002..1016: 284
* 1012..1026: 182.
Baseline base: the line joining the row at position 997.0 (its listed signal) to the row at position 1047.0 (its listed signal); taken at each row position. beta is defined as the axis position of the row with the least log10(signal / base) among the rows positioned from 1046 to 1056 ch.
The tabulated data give 1049.0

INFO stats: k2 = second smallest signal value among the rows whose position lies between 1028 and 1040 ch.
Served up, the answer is 26.1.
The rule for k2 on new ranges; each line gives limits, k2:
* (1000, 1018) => 13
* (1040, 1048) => 27.2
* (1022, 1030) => 15.4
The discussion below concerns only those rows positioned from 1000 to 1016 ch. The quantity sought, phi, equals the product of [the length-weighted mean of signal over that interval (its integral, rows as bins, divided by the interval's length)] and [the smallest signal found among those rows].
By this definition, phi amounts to 213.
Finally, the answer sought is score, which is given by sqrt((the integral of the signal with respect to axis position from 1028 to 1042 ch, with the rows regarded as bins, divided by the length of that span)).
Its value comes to 5.2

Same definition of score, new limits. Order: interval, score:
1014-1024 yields 3.4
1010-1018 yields 3.7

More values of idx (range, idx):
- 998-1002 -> 18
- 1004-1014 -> 17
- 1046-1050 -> 25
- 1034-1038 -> 29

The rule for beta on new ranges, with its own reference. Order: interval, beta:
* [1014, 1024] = 1021.0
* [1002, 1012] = 1011.0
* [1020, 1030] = 1021.0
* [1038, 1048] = 1047.0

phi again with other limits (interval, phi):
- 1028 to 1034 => 597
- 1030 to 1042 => 735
